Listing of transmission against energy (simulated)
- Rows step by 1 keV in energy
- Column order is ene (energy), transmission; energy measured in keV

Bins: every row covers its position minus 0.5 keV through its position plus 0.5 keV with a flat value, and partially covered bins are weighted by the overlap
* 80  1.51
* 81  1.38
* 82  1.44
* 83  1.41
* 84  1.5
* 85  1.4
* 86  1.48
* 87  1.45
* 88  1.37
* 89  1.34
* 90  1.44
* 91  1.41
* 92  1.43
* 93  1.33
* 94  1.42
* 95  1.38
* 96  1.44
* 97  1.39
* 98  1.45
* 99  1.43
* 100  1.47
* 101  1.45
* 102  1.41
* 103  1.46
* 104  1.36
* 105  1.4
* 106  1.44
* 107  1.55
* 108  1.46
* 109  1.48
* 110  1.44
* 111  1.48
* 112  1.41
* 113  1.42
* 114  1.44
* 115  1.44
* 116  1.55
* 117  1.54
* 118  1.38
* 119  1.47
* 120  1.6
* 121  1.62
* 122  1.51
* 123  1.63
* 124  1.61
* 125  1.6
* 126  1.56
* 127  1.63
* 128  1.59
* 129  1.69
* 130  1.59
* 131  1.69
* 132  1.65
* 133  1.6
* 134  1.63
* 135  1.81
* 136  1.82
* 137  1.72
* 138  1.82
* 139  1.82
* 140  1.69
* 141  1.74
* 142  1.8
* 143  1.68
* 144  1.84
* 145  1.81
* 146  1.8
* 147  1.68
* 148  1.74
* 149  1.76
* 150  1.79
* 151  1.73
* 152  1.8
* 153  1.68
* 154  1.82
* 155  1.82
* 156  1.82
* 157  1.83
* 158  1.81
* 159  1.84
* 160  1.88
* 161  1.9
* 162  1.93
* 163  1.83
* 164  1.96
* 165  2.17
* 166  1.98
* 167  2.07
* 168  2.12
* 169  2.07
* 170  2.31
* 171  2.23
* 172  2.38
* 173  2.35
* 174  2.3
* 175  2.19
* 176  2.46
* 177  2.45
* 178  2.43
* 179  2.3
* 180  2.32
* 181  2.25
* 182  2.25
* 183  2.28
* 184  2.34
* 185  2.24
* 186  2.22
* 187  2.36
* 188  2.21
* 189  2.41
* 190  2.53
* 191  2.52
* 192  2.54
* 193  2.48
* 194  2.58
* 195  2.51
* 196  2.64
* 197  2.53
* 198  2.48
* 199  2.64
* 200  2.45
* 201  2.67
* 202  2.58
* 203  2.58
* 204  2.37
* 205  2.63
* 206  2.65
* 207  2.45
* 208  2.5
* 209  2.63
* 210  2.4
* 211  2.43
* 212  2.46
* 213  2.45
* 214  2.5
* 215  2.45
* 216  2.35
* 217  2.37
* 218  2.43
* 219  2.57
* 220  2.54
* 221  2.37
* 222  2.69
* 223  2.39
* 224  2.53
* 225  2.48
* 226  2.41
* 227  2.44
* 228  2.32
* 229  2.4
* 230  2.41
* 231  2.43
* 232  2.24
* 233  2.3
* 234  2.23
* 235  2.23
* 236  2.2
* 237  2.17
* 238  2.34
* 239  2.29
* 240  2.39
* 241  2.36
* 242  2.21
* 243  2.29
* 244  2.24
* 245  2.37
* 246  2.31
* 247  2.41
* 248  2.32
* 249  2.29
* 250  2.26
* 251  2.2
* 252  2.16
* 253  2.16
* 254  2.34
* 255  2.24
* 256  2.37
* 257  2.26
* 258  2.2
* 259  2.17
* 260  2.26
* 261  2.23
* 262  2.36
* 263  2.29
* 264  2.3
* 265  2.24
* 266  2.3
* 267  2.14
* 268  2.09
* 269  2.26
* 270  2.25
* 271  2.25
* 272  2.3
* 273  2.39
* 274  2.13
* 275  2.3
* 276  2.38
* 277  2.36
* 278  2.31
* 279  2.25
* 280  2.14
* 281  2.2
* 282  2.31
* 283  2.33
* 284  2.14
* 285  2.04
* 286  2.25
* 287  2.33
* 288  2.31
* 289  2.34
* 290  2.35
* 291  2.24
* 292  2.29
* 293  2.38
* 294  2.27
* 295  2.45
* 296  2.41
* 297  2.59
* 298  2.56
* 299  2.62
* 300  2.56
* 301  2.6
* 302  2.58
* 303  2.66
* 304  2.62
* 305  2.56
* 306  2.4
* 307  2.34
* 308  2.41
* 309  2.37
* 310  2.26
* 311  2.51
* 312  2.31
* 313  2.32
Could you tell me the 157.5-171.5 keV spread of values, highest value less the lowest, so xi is 0.50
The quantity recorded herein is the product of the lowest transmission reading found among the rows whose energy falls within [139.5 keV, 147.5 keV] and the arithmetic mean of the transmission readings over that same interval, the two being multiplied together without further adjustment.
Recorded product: 2.9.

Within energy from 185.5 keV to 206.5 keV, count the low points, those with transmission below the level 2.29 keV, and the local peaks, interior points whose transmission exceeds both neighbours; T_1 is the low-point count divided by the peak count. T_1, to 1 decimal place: 0.3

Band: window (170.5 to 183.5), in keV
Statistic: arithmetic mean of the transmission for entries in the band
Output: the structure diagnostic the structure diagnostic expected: 2.3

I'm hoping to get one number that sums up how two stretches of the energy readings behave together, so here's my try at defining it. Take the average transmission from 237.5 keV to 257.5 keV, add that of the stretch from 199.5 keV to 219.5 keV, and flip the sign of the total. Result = -4.8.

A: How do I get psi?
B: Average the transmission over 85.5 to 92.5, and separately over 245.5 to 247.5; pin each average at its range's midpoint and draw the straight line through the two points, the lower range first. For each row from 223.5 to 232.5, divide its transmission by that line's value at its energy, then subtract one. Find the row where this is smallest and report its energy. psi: 232 keV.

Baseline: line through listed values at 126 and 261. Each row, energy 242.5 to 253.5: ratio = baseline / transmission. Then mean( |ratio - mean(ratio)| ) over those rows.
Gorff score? 0.031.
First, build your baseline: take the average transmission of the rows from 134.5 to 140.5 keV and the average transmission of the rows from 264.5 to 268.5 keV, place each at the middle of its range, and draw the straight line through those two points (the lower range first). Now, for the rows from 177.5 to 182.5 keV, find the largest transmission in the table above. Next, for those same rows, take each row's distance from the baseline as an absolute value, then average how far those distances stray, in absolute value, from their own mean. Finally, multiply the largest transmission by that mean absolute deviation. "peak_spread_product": 0.13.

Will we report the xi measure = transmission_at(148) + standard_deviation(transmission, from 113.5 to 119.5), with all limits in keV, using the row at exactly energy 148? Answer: 1.8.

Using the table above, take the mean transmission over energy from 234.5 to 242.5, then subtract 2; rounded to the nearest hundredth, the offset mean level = 0.27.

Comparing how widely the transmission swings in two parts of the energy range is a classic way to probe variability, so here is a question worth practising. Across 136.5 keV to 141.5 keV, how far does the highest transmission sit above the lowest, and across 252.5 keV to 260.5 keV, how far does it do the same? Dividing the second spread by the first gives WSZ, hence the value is 1.6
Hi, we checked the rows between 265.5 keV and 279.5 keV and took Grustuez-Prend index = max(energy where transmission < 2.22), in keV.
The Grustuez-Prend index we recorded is 274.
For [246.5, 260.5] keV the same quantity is 259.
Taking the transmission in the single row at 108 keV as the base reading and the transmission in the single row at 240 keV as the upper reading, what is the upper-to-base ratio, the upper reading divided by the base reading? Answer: 1.64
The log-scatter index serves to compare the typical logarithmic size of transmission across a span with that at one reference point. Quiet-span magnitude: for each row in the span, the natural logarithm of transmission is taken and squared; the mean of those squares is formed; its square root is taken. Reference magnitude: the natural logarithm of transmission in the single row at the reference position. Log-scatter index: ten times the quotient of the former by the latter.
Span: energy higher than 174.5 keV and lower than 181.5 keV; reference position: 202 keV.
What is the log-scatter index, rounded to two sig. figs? 9.0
